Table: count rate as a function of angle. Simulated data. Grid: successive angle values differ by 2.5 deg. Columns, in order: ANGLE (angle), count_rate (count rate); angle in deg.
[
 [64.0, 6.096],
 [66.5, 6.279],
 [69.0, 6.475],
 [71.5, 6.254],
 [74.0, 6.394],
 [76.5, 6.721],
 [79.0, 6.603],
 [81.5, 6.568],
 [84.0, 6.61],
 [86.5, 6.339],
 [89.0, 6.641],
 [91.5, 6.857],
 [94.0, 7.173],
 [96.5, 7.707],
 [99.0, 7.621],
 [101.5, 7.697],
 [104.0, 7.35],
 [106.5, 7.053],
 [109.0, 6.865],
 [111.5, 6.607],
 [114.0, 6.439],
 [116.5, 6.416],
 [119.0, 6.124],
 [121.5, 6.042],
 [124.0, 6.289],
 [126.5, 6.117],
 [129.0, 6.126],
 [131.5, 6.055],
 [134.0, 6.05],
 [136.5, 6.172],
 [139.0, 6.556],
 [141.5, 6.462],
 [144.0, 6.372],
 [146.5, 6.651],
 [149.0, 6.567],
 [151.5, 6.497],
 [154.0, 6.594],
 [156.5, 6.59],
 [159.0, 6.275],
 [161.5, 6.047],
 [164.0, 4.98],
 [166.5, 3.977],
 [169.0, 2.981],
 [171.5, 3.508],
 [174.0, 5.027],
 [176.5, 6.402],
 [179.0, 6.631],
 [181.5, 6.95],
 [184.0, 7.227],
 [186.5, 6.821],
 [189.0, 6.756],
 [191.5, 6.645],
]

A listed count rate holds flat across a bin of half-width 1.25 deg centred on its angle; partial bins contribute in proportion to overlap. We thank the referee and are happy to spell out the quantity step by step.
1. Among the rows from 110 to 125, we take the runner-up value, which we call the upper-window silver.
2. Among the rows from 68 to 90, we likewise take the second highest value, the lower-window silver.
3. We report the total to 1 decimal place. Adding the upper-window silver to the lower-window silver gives 13.1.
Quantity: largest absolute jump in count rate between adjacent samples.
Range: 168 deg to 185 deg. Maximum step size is 1.52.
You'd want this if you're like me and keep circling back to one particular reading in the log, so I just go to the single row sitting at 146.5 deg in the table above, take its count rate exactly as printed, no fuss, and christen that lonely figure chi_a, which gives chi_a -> 6.651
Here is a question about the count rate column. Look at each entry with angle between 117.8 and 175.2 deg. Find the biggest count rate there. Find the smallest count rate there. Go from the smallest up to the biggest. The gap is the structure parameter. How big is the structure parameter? 3.67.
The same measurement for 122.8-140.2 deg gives 0.51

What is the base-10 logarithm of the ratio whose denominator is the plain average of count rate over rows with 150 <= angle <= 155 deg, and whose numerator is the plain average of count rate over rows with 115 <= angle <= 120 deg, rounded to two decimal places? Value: -0.02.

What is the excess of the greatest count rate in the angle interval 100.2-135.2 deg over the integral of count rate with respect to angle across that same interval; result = -220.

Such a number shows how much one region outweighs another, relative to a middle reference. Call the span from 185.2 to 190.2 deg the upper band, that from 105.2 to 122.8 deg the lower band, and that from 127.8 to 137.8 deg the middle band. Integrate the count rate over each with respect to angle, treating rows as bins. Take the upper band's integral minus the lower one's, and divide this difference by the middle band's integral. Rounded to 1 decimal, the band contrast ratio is -1.3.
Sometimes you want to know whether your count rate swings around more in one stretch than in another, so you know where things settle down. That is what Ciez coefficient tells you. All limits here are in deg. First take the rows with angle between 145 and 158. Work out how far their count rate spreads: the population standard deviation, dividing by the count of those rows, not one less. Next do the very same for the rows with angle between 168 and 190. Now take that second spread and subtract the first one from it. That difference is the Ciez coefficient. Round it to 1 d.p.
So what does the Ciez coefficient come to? 1.4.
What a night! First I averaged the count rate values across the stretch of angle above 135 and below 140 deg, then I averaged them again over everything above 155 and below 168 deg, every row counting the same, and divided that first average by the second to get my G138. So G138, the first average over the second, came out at 1.14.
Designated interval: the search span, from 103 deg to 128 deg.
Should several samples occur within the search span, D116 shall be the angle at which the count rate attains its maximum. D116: 104.0 deg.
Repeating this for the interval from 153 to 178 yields 154.0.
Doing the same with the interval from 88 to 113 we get 96.5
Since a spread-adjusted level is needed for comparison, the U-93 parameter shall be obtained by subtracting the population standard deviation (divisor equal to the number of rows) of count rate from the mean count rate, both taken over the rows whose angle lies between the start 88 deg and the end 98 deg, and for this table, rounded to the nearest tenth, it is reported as 6.7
